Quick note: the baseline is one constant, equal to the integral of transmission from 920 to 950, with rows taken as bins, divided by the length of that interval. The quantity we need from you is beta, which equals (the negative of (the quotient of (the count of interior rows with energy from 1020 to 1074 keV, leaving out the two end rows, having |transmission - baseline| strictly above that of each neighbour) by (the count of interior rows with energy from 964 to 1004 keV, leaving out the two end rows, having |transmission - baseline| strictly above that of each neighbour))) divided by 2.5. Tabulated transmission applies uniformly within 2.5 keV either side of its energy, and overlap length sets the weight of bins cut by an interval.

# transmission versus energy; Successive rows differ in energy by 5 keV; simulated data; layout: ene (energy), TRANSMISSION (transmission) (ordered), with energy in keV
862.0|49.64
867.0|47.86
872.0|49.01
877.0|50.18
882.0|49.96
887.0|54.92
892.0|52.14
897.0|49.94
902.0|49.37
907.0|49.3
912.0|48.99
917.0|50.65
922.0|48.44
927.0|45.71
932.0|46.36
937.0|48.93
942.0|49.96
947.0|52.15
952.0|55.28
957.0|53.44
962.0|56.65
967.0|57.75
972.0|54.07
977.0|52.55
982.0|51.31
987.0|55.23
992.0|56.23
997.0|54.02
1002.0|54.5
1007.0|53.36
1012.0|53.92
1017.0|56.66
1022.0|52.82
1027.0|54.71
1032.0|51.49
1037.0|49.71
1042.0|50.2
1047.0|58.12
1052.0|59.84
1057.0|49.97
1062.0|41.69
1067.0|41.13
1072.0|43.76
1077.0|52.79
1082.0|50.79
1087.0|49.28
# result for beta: -1.20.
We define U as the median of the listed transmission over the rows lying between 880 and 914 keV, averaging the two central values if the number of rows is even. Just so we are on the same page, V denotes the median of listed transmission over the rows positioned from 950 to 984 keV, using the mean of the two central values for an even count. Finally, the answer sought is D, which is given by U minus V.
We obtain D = -4.1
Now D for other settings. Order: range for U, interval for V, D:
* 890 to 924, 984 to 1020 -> -5.1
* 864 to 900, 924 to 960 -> 0.0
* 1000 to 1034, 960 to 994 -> -1.3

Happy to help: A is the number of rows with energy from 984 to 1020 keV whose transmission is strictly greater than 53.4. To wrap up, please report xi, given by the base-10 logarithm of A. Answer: 0.8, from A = 6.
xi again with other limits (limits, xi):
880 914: 0.0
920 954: 0.0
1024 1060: 0.5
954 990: 0.7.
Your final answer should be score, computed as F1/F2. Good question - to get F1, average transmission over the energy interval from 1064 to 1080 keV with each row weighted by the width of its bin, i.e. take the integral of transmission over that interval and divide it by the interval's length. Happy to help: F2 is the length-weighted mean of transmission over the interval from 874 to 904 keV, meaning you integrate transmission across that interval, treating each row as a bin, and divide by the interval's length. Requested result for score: 0.90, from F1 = 45.9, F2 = 51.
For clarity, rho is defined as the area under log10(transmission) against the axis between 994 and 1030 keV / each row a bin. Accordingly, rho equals 62.4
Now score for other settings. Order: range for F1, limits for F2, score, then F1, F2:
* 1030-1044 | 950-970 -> 0.90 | 50.4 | 56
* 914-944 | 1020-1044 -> 0.93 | 48.3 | 52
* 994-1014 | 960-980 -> 0.98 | 54.0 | 55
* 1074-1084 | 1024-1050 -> 0.97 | 51.4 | 53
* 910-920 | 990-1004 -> 0.91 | 49.8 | 55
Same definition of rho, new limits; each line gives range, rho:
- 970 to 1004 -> 58.9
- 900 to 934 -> 57.3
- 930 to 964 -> 58.3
